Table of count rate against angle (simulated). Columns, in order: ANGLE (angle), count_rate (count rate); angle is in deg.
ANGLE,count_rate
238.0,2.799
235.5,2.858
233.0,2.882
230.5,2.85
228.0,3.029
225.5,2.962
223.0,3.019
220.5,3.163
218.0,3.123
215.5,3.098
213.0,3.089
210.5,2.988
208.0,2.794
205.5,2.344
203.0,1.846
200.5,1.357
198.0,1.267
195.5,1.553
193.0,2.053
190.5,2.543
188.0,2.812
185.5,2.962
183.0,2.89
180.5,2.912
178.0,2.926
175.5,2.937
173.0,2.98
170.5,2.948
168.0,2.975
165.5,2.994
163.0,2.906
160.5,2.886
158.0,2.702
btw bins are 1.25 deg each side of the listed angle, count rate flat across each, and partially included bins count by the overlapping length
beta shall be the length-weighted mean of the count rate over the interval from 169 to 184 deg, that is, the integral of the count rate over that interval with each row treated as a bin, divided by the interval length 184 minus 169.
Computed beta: 2.93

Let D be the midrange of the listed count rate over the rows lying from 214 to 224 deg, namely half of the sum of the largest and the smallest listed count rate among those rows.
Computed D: 3.1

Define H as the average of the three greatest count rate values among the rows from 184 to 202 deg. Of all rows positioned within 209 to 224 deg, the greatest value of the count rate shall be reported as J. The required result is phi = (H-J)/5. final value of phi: -0.08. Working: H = 2.77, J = 3.163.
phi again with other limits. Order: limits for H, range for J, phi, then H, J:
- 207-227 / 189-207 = 0.12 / 3.13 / 2.543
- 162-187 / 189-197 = 0.09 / 2.98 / 2.543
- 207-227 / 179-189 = 0.03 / 3.13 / 2.962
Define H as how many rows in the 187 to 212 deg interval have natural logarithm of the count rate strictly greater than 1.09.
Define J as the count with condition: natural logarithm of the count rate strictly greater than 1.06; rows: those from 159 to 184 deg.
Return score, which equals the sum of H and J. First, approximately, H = 1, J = 9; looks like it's 10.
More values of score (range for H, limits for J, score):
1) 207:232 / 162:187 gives 17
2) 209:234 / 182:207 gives 9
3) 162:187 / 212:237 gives 10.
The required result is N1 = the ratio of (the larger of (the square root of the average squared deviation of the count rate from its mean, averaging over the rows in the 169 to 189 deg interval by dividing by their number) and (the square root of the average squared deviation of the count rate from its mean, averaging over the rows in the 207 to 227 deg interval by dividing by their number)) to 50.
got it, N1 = 0.002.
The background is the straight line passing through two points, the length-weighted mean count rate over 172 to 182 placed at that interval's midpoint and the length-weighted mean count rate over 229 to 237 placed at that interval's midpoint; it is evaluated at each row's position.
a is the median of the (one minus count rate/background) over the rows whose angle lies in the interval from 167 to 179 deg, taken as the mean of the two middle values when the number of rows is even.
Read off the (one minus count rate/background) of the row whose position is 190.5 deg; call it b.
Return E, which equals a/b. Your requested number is 0.0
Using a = -0.001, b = 0.13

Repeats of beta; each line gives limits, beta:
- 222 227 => 2.99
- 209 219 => 3.07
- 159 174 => 2.94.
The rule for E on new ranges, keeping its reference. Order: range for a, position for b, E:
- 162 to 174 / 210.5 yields 0.3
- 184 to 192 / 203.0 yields 0.1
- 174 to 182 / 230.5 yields 0.5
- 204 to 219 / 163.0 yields -3.1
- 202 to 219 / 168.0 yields 3.5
